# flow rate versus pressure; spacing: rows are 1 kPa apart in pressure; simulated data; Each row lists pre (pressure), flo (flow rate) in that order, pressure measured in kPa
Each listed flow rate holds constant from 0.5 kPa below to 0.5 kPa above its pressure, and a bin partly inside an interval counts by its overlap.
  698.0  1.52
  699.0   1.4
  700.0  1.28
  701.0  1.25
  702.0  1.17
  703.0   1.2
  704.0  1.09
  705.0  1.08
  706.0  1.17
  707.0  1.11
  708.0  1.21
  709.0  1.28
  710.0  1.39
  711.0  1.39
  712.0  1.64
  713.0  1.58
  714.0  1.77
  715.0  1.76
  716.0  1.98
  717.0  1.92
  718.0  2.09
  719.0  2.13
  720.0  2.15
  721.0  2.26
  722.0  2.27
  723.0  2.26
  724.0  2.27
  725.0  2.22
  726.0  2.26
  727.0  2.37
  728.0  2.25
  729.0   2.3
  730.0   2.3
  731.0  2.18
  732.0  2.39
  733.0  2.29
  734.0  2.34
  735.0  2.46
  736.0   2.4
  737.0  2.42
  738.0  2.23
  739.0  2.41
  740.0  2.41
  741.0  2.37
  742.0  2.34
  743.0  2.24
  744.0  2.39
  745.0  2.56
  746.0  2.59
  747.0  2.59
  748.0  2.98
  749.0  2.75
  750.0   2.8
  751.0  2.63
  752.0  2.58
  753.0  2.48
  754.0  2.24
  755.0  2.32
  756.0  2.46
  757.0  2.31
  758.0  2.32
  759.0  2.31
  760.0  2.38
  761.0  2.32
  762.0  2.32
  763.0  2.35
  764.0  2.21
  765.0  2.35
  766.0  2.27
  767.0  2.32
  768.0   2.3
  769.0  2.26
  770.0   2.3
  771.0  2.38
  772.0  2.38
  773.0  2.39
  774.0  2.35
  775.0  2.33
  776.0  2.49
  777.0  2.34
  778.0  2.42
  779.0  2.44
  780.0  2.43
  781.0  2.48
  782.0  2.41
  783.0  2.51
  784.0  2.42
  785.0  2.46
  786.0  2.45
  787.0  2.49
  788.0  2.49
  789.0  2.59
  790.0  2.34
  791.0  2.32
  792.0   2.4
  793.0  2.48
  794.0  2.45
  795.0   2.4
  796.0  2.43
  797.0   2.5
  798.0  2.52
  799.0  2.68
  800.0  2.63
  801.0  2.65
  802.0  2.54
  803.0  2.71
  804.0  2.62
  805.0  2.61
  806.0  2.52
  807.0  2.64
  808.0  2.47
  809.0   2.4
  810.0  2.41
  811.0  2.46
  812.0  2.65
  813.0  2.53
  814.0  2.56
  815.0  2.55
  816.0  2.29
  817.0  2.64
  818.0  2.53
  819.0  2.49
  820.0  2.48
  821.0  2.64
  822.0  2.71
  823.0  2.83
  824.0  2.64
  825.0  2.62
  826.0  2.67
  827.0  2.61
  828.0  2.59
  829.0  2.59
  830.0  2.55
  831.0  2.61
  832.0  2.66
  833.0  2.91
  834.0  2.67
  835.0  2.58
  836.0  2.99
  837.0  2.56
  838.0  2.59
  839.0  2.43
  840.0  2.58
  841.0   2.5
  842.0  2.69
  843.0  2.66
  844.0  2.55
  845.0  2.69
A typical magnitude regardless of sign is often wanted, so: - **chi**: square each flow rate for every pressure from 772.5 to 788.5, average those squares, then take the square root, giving 2.43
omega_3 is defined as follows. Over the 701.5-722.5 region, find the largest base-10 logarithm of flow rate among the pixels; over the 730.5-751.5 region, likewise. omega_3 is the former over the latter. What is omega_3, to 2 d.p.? 0.75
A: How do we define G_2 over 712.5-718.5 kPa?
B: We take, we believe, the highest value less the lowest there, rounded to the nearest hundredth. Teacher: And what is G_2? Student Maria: 0.51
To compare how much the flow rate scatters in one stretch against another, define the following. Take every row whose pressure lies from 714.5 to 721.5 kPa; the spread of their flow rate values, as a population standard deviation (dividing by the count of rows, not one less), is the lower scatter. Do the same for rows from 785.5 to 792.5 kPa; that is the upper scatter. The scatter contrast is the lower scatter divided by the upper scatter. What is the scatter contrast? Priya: 1.8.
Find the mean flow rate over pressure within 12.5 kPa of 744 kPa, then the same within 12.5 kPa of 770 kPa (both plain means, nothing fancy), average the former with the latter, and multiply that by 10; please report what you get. 24.1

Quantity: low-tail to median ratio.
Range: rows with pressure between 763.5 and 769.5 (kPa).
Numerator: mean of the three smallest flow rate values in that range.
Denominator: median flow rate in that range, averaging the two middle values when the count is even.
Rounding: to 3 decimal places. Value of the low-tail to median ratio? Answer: 0.983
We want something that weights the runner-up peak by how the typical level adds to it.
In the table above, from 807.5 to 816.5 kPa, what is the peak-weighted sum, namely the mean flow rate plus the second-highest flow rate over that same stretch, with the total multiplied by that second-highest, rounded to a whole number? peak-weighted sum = 13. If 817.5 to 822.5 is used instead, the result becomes 14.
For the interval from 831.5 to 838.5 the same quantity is 16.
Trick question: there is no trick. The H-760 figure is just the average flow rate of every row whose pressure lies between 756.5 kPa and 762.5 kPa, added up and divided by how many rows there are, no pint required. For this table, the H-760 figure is 2.3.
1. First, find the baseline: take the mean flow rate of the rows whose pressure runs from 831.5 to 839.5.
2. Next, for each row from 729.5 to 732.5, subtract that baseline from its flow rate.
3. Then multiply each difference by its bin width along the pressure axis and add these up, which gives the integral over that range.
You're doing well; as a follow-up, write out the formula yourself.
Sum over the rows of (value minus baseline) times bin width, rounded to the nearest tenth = -1.2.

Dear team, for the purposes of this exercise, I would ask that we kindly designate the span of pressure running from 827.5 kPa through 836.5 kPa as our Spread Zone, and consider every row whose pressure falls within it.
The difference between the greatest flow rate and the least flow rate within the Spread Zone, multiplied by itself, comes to 0.19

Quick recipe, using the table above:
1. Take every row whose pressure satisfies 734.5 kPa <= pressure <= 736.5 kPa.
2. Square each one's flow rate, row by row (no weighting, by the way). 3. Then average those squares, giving 5.9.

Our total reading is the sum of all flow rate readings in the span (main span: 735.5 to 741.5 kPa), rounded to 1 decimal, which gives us 14.2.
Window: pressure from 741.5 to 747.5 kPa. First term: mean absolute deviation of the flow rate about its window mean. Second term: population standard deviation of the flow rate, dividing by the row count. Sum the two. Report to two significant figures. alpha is 0.26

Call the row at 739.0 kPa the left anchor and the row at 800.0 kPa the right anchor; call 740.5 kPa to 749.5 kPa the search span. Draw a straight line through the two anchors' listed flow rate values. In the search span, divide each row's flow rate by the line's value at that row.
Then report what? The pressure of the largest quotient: 748.0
